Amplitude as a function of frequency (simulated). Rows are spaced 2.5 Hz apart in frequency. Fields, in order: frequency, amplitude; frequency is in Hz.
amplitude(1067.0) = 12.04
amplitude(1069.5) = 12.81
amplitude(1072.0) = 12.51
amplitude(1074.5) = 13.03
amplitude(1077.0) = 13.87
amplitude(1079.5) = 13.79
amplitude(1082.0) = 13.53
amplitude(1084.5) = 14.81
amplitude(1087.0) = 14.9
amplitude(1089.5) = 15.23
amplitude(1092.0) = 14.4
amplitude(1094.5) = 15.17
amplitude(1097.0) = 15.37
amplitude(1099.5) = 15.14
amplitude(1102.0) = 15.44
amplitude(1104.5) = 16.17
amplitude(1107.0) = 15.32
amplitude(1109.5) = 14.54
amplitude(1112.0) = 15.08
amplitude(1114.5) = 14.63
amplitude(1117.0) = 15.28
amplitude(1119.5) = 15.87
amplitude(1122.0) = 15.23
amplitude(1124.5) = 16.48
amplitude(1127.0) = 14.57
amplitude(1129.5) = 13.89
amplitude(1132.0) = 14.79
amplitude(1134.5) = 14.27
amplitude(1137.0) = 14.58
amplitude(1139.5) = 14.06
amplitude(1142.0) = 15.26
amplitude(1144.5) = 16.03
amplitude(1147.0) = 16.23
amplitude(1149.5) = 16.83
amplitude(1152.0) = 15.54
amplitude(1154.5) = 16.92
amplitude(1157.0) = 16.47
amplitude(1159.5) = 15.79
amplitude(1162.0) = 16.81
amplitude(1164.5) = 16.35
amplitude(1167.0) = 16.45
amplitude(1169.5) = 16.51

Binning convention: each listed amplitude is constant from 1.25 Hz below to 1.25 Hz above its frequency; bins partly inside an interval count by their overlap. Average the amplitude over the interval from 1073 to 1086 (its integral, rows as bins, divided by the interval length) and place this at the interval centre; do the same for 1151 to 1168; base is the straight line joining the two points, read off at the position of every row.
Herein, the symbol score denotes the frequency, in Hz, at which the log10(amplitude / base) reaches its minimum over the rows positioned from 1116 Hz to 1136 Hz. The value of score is 1129.5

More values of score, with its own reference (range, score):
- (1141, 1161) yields 1152.0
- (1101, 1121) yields 1114.5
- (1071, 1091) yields 1072.0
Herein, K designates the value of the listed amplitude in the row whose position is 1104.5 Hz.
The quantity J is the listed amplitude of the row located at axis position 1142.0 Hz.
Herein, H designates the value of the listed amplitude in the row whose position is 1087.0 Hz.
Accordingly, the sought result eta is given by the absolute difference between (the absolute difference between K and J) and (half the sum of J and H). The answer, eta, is 14.2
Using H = 14.9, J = 15.26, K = 16.17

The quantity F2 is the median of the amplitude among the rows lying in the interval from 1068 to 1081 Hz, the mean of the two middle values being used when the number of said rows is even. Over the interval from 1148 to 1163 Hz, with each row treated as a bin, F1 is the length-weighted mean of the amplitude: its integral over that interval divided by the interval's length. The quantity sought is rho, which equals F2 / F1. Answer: 0.80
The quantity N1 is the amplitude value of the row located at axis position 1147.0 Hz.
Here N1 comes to 16.23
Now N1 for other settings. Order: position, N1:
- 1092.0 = 14.4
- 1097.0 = 15.37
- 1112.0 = 15.08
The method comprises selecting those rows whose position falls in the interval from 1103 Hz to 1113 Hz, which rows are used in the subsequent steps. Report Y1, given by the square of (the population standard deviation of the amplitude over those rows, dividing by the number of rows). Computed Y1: 0.35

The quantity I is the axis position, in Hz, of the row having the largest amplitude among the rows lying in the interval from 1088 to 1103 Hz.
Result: 1102.0 Hz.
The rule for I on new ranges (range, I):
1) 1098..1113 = 1104.5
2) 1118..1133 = 1124.5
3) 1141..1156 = 1154.5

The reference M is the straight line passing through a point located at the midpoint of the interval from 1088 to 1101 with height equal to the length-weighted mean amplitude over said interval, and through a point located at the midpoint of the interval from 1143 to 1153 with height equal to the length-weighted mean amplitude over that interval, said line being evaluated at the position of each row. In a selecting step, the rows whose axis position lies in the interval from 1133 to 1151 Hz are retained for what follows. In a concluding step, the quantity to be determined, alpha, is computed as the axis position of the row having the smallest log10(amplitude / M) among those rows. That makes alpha 1139.5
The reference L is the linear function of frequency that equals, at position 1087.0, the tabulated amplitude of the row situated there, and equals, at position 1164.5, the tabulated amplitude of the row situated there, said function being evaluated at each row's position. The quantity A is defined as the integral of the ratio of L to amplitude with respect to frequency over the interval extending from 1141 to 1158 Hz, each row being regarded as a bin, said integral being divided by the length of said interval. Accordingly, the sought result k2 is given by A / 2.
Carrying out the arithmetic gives 0.497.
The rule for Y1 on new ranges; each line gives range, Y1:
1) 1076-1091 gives 0.42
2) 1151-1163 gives 0.30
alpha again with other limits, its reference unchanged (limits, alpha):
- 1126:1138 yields 1129.5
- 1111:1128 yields 1127.0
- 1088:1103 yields 1092.0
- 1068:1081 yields 1072.0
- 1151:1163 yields 1152.0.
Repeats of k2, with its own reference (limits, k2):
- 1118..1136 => 0.523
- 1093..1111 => 0.497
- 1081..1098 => 0.506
